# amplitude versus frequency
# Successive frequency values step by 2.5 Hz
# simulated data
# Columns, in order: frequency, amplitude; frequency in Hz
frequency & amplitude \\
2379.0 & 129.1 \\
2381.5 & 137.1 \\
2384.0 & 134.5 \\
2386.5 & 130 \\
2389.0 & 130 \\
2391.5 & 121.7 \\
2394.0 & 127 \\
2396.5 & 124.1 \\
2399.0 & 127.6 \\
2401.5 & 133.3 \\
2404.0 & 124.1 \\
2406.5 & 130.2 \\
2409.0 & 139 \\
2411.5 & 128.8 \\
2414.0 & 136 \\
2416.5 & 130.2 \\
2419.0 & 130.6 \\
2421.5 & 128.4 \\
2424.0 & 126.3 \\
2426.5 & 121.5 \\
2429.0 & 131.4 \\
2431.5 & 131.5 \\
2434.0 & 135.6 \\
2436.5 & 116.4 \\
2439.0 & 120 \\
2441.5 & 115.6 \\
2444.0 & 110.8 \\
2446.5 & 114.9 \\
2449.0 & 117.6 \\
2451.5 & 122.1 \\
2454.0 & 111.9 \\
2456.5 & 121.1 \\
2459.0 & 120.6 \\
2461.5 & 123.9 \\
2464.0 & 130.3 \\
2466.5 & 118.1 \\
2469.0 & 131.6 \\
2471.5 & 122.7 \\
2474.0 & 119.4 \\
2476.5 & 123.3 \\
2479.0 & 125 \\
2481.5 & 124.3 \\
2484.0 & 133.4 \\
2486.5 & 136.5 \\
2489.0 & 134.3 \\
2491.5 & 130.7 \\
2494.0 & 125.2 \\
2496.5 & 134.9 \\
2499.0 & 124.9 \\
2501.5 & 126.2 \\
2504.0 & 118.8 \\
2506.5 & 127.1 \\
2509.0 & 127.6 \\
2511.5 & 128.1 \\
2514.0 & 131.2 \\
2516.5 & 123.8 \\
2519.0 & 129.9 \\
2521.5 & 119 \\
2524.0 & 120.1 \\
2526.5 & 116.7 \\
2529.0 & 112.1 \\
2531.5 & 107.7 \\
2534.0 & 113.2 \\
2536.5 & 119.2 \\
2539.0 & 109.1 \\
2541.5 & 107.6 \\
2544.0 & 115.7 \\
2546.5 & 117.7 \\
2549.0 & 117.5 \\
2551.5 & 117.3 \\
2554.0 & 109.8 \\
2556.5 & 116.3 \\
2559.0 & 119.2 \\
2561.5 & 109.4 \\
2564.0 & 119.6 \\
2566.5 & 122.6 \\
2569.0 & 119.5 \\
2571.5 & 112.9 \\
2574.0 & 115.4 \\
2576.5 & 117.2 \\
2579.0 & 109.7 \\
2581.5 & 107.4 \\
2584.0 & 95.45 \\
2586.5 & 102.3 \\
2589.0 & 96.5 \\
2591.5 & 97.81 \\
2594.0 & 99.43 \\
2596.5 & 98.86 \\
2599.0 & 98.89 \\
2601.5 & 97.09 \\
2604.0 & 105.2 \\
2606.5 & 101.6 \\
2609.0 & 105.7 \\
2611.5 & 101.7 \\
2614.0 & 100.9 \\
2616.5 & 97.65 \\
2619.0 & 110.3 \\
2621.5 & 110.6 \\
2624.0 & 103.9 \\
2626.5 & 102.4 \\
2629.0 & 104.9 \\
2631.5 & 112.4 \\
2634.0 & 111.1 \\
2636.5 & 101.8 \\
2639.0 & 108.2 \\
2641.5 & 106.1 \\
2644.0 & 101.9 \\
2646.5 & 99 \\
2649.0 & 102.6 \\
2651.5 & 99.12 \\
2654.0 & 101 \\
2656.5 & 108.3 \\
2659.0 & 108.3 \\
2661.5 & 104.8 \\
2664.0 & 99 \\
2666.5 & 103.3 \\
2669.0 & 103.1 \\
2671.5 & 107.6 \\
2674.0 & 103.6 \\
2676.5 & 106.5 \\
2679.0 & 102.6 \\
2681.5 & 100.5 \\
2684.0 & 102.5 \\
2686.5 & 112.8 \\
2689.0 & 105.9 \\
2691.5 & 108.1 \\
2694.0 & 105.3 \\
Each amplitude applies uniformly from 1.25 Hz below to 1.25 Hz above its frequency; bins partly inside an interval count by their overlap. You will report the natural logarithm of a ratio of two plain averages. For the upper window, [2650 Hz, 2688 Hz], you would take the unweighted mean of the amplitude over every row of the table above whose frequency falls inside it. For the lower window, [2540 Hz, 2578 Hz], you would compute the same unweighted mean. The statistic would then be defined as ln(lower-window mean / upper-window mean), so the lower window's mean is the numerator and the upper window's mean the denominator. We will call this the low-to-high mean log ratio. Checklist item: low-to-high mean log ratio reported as 0.11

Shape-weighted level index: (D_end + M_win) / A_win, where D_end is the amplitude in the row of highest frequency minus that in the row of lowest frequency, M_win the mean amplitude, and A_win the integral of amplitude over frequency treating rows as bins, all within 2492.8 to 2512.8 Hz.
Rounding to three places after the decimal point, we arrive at 0.051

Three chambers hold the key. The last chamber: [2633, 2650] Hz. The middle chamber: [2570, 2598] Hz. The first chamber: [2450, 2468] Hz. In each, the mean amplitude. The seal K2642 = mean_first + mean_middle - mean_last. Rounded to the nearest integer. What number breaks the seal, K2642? 122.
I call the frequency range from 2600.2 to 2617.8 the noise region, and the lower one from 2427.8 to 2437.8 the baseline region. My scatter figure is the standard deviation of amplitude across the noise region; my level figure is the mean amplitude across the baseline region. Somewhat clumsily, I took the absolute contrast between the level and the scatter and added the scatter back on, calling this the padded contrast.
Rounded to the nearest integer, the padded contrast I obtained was 129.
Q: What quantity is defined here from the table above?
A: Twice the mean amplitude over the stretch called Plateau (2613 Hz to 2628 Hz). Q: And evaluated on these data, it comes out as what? 209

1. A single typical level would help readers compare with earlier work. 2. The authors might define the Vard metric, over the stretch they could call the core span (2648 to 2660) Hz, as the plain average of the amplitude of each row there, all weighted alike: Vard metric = 104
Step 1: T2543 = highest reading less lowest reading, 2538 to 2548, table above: 10.1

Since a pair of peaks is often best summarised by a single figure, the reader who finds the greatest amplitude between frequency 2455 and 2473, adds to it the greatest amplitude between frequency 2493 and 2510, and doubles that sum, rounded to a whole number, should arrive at 533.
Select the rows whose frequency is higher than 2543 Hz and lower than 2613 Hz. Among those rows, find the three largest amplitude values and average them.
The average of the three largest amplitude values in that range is 121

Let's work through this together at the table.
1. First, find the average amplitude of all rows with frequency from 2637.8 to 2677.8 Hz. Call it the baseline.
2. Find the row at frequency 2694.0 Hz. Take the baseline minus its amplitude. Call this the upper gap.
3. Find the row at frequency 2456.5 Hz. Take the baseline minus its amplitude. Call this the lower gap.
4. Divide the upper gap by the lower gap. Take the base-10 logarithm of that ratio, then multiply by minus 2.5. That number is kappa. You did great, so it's 2.7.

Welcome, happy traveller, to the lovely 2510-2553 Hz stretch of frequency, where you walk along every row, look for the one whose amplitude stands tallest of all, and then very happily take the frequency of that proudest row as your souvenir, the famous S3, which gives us 2514.0 Hz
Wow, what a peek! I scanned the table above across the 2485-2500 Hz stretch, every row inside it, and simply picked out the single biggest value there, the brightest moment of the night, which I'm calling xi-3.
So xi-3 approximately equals 136.5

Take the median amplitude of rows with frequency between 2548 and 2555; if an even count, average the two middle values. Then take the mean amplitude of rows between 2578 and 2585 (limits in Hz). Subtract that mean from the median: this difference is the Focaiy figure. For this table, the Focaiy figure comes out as 13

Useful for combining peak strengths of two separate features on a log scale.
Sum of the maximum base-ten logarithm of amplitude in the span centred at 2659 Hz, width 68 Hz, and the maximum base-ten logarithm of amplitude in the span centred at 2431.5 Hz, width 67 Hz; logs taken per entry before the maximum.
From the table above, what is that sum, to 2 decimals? 4.20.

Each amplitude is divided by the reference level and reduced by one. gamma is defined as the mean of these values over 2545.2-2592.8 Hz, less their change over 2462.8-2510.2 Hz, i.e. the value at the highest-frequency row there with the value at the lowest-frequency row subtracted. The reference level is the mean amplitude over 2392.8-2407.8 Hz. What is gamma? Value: -0.10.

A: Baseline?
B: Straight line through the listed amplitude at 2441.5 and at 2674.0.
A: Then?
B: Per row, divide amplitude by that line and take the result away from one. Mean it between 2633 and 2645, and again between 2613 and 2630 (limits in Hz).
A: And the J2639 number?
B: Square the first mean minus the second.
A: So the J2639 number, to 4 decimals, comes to 0.0005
